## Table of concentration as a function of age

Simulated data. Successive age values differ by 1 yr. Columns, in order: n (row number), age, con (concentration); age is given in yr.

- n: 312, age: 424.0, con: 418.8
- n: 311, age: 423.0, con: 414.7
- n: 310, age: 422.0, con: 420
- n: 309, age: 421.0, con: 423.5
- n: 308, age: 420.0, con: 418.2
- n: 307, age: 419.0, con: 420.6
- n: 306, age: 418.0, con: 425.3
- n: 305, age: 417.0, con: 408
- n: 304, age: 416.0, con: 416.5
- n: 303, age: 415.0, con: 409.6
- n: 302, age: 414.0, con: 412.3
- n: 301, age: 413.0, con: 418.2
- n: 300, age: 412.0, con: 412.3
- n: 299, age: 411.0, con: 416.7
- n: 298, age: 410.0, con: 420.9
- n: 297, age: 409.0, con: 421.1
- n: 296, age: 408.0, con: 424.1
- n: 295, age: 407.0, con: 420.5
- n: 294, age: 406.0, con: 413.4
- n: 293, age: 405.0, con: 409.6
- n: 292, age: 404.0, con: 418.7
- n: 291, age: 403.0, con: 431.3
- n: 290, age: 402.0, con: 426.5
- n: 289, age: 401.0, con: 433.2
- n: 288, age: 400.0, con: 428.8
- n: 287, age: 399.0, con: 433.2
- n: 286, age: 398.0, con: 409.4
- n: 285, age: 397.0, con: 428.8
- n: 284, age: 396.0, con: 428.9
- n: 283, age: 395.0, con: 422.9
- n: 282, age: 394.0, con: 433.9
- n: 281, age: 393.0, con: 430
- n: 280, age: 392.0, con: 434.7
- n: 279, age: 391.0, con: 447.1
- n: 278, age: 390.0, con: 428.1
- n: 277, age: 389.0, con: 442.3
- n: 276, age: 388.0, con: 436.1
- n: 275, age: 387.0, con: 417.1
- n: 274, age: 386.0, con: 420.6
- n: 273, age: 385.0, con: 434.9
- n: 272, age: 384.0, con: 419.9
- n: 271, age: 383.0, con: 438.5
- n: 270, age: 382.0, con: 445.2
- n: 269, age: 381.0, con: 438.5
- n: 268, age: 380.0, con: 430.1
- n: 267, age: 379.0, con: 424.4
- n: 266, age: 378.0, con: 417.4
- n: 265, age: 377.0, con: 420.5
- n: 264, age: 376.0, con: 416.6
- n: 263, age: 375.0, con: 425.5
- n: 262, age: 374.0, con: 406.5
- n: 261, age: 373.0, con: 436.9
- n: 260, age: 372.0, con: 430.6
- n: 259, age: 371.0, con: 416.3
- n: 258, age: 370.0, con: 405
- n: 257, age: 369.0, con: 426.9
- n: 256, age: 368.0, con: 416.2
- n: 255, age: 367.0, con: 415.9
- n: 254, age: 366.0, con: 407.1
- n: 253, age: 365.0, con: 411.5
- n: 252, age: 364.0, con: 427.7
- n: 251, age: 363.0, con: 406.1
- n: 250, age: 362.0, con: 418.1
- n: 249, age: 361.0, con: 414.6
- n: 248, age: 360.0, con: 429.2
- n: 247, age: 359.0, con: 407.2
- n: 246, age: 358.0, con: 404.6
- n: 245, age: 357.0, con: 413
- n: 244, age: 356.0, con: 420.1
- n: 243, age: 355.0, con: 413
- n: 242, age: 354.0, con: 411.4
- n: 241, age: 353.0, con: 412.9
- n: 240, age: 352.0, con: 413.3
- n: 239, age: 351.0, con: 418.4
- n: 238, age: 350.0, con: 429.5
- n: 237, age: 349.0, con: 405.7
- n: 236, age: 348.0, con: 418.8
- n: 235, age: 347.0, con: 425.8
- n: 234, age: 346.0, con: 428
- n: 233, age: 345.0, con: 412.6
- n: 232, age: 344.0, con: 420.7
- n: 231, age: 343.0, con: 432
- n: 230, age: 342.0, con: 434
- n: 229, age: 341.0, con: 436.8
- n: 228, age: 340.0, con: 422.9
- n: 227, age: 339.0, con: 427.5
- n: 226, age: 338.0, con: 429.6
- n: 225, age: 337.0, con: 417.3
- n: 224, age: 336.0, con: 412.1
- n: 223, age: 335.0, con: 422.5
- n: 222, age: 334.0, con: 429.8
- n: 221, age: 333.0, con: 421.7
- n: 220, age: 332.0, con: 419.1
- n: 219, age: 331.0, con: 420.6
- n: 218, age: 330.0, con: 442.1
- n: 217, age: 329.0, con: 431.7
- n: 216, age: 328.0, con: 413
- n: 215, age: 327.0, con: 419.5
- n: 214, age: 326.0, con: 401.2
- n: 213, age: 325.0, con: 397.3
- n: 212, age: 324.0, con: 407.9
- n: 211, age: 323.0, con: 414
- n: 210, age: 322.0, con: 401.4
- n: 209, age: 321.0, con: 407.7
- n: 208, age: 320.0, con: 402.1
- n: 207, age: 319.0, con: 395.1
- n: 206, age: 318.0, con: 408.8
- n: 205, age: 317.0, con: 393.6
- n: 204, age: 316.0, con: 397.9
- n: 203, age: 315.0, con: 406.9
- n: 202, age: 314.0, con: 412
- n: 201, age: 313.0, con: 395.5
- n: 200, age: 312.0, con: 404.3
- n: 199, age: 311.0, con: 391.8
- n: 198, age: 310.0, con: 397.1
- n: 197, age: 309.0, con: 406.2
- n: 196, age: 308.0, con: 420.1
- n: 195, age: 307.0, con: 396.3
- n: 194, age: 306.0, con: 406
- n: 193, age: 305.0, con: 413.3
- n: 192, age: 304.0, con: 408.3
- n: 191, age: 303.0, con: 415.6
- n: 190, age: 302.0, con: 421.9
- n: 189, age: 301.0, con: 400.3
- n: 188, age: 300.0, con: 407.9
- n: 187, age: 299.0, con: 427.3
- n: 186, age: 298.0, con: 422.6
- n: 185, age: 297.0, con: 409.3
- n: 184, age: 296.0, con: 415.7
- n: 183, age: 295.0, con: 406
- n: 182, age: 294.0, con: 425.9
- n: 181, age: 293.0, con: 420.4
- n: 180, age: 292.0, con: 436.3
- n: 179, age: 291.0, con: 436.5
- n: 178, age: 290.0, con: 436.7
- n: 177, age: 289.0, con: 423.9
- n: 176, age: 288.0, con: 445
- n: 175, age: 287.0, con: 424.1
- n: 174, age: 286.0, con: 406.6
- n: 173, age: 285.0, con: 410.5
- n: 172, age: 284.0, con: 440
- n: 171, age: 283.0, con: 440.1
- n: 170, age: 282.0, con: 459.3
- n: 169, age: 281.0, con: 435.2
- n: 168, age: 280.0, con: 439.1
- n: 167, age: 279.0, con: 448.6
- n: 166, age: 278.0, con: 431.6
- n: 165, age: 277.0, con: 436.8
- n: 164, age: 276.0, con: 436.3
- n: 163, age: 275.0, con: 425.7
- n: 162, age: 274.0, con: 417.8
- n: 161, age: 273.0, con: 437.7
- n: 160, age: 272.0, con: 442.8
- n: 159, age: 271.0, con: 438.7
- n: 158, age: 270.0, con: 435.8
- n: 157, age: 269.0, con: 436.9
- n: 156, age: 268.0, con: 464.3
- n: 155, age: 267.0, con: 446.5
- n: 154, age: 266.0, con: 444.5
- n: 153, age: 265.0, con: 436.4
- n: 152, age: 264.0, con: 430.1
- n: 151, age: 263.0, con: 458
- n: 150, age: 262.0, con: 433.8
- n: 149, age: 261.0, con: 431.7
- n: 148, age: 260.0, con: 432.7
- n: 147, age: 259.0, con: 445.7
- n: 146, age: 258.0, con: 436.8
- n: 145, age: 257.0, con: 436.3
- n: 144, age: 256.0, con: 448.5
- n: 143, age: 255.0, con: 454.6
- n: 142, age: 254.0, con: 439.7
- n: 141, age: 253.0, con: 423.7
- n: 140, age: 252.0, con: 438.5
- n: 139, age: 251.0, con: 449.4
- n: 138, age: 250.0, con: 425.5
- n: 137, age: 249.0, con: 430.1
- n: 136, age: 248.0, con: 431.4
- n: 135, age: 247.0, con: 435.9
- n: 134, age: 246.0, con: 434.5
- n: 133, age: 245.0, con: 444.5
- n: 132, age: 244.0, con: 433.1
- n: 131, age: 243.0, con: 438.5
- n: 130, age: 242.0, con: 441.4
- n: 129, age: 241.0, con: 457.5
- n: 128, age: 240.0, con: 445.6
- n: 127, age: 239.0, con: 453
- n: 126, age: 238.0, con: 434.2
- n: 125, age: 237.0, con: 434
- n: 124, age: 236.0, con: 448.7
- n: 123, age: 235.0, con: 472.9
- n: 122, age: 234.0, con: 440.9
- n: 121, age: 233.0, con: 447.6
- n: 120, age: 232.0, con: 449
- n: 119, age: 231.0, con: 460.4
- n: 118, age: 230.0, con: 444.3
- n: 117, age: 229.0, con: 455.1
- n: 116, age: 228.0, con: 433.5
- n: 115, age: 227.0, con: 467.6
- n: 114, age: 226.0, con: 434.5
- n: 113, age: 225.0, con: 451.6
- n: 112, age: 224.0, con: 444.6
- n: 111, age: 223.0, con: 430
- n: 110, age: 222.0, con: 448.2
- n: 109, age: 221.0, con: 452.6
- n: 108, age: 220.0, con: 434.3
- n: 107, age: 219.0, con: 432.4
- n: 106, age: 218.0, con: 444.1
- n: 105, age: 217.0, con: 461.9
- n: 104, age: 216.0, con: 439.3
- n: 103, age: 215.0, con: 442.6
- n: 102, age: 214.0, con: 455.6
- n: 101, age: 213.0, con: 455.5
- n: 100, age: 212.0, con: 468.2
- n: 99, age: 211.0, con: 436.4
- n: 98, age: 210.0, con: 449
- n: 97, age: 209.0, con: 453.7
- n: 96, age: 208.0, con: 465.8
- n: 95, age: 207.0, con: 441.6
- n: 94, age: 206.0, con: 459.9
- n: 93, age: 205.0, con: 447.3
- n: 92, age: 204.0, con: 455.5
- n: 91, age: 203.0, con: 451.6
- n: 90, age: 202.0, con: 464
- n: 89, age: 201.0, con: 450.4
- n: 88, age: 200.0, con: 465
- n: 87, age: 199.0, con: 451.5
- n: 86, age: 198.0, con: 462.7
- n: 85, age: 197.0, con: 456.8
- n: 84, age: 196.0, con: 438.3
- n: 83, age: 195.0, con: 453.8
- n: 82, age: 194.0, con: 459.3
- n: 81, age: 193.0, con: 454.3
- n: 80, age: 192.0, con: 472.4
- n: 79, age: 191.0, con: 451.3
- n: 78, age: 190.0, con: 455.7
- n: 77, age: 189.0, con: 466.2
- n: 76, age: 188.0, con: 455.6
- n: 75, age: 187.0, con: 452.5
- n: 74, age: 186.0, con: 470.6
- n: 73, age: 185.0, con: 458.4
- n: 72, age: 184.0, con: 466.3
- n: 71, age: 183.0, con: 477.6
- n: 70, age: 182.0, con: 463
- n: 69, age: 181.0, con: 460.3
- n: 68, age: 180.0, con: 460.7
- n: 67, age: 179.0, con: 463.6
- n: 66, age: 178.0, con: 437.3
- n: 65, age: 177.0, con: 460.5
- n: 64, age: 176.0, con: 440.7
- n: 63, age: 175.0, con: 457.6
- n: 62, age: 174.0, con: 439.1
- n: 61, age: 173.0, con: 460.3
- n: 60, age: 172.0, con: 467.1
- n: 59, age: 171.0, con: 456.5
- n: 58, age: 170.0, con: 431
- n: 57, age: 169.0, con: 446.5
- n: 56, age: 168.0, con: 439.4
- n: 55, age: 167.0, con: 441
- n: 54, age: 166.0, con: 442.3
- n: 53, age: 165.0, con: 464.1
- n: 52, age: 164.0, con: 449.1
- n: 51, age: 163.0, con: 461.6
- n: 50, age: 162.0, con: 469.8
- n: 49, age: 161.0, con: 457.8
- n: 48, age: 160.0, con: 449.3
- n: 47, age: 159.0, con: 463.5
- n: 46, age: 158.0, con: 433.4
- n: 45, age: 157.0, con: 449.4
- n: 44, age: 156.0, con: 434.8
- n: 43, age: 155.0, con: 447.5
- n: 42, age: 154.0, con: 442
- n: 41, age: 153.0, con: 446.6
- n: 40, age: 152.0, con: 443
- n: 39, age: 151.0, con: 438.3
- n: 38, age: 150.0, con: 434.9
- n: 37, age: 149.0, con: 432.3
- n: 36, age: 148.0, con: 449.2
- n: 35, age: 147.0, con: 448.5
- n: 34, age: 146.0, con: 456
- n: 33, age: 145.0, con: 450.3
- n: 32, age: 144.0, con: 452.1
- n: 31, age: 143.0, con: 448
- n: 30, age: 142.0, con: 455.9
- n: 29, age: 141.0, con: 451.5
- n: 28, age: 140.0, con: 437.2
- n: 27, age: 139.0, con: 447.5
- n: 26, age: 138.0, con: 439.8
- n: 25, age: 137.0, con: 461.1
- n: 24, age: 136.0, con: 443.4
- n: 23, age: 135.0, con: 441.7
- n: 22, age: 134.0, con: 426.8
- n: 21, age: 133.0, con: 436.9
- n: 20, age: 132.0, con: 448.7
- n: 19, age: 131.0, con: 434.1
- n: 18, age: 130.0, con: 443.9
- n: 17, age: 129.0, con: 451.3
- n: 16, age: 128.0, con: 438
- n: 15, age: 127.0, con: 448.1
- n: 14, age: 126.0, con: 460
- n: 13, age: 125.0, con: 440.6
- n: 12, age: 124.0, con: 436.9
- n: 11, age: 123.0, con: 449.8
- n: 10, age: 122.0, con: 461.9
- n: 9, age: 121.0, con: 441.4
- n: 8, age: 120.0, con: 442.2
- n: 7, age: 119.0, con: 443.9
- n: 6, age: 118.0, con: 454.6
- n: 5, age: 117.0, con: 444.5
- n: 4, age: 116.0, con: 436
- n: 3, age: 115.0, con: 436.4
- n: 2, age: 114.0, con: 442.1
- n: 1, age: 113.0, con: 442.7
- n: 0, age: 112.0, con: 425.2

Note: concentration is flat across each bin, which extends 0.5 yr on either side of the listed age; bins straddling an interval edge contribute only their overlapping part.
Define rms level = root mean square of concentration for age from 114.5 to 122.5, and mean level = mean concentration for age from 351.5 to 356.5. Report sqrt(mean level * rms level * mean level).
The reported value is 8738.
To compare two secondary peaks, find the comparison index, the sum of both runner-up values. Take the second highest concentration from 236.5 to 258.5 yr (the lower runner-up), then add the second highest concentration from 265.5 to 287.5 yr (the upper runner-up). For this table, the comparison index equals 914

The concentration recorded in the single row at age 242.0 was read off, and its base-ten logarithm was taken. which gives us 2.64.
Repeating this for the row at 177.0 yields 2.66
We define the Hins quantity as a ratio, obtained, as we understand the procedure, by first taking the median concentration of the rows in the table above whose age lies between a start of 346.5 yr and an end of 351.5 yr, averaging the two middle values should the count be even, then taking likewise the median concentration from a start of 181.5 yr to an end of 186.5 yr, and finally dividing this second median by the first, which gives 1.11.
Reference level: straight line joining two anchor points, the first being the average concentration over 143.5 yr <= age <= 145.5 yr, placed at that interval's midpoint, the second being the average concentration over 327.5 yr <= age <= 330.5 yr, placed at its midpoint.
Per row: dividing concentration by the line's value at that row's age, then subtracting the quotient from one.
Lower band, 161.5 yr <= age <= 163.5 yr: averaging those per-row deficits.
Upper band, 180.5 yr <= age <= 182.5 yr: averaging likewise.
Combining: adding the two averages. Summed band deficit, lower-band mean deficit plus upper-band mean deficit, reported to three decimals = -0.071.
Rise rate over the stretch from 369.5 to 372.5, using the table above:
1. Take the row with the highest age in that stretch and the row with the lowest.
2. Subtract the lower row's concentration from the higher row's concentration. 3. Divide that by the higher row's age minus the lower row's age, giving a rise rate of 13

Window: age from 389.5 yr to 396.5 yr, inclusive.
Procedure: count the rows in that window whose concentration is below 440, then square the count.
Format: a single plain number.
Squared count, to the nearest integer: 36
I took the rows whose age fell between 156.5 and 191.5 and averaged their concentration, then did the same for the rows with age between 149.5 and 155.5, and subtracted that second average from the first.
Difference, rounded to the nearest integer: 13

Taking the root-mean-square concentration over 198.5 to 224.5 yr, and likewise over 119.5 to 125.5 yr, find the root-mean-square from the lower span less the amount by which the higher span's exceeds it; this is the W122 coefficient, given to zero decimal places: 441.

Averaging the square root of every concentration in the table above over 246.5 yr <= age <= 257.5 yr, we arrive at 20.9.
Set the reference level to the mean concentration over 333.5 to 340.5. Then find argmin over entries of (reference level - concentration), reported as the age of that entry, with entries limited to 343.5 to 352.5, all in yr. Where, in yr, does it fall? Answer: 350.0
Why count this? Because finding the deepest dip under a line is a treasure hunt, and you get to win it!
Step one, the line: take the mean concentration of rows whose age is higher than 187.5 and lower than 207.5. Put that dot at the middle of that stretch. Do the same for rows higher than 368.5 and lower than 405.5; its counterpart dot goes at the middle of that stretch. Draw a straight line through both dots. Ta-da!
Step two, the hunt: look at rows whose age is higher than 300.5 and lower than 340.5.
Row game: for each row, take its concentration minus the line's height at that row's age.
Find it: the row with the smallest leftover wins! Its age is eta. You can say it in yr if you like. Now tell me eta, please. 311.0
